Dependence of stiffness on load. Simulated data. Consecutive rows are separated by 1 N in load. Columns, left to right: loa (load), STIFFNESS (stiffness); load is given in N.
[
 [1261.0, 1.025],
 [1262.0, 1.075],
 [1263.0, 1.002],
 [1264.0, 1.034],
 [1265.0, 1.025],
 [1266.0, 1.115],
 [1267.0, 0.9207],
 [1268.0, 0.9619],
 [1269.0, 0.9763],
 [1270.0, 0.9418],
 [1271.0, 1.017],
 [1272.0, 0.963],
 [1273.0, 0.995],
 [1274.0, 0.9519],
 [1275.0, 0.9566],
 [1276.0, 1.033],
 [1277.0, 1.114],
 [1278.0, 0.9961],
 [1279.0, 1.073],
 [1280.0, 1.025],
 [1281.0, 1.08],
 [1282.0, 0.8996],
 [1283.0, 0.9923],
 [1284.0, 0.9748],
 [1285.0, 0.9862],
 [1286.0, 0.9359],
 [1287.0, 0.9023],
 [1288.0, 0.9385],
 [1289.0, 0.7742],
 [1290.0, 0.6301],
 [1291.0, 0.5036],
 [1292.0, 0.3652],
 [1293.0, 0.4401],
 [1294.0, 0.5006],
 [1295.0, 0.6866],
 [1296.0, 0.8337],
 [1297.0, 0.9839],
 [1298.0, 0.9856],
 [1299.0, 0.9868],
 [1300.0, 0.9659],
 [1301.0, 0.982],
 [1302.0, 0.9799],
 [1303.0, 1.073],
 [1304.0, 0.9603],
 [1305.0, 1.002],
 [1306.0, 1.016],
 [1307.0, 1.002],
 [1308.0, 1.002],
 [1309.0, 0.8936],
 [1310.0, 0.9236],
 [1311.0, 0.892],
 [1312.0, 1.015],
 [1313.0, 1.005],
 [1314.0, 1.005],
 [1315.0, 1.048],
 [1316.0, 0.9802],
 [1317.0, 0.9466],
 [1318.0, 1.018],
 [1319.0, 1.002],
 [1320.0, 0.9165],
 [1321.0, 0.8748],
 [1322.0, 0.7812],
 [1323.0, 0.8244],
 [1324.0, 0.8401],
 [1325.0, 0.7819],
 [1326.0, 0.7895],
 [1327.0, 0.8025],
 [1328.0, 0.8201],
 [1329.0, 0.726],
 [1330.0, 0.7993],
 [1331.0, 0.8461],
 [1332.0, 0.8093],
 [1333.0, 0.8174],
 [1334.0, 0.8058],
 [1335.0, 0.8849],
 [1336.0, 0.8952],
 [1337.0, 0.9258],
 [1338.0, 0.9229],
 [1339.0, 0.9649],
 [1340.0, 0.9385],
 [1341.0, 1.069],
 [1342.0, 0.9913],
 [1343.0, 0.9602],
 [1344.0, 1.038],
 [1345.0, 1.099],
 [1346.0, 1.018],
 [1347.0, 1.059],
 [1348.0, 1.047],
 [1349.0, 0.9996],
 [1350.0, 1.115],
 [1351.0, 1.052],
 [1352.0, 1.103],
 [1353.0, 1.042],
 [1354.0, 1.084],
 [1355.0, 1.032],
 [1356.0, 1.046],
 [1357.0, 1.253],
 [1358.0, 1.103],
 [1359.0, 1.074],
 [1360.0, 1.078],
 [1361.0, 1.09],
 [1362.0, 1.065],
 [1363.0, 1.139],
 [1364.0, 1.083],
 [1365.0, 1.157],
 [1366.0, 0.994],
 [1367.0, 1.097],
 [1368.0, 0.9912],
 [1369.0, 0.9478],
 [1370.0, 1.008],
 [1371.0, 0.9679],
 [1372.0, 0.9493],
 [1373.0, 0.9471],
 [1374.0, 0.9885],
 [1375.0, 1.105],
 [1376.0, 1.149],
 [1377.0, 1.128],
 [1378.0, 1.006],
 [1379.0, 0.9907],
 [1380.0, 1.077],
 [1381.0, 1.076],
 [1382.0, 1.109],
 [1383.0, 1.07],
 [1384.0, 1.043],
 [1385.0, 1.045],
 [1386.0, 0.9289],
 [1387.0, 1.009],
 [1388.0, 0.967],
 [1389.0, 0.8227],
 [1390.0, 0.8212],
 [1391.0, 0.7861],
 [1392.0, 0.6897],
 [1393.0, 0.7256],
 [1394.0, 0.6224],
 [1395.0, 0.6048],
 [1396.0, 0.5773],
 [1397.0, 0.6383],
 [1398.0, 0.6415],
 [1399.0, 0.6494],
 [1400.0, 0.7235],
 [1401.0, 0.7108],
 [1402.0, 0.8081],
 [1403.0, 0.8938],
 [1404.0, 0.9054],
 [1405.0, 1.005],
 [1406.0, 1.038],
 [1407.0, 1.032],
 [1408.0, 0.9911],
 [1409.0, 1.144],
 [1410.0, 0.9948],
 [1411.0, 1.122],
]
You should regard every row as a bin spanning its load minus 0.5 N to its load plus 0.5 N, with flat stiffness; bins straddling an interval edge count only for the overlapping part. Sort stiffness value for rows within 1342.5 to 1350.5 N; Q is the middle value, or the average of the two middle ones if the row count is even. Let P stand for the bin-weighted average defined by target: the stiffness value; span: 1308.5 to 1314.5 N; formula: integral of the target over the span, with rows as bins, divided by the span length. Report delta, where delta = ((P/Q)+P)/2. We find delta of 0.9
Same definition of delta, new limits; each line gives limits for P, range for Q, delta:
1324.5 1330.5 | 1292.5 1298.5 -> 0.9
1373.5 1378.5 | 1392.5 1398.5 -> 1.4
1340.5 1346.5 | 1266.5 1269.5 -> 1.0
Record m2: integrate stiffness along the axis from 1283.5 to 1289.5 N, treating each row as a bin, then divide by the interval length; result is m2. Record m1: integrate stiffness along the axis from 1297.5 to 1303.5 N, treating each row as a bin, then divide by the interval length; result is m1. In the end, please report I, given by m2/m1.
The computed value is 0.92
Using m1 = 1.00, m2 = 0.92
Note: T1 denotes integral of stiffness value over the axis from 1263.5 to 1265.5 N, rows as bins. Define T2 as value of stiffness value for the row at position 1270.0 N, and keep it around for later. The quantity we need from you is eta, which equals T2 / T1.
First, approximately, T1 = 2.1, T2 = 0.9418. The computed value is 0.46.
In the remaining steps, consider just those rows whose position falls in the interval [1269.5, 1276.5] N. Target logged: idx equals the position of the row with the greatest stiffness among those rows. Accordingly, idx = 1276.0 N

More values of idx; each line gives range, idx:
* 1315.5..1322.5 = 1318.0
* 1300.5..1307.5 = 1303.0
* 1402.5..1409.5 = 1409.0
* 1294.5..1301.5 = 1299.0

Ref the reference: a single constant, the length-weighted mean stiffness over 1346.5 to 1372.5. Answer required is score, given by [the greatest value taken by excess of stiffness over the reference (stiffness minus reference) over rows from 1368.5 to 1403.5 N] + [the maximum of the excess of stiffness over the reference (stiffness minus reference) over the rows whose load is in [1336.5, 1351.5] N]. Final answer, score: 0.14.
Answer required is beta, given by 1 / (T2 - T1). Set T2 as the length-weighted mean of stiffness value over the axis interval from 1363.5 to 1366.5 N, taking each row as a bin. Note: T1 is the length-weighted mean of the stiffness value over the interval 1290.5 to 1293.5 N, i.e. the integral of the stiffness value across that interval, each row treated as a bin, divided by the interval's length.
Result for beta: 2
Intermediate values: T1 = 0.44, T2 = 1.08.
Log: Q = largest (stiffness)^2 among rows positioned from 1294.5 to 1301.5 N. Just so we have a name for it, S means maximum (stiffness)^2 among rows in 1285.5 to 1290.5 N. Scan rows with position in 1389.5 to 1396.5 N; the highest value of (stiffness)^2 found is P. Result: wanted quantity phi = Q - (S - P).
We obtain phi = 0.77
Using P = 0.67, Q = 1.0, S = 0.88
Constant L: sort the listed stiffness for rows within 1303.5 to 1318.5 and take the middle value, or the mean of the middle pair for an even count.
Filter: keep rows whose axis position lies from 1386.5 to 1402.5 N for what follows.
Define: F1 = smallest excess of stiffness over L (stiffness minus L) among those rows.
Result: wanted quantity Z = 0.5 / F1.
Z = -1.2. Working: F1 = -0.42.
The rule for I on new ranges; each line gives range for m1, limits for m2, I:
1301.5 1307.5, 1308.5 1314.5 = 0.95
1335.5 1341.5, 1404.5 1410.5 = 1.09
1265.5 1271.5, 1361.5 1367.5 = 1.10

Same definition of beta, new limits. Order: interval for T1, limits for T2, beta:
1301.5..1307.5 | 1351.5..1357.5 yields 11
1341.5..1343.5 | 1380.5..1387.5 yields 16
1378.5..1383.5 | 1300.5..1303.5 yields -19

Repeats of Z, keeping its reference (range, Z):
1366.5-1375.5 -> -9.1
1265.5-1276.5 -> -6.2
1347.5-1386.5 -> -6.8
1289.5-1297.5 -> -0.8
